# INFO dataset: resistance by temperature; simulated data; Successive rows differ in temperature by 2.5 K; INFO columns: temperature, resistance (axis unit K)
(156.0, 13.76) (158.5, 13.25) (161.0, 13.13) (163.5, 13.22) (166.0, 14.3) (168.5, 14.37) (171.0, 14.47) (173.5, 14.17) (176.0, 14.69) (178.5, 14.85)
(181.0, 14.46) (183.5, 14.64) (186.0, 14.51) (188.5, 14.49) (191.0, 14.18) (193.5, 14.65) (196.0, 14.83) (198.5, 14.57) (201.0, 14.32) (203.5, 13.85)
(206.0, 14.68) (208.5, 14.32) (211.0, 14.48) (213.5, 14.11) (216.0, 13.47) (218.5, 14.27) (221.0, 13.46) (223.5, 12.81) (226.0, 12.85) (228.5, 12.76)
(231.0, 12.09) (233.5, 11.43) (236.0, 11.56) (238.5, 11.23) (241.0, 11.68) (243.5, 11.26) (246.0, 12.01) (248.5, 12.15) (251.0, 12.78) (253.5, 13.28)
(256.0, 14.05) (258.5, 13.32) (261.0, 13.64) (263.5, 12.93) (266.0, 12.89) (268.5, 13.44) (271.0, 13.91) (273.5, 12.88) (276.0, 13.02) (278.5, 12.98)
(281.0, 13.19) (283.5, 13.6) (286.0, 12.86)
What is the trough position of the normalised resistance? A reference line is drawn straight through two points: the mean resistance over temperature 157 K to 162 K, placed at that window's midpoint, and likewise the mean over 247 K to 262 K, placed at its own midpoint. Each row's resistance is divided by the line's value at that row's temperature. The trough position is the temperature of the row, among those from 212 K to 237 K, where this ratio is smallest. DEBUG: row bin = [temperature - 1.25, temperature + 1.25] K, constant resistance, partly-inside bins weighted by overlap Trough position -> 233.5 K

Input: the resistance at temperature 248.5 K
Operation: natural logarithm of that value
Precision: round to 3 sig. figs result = 2.50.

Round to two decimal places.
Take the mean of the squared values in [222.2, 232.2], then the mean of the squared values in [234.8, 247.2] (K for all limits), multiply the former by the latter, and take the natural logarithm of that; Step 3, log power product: 9.97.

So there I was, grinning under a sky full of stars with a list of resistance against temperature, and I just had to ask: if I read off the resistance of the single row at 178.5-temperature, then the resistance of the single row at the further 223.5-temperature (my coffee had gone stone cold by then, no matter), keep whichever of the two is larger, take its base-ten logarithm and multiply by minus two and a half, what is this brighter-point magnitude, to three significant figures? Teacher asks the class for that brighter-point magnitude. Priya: -2.93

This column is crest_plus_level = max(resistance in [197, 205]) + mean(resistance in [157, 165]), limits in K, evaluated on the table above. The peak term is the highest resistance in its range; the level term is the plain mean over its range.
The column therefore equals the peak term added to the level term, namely 27.8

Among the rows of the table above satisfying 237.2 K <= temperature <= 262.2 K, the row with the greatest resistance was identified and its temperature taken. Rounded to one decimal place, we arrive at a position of 256.0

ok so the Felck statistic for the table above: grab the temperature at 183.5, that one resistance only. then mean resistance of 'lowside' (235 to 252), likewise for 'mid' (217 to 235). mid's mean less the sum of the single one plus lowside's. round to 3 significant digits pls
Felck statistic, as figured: -13.6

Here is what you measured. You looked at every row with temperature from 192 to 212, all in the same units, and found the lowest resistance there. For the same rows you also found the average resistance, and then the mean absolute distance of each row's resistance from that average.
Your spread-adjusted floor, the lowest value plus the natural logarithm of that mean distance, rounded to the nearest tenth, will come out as 12.4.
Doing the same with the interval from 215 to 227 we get 12.0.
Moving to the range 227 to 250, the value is 10.3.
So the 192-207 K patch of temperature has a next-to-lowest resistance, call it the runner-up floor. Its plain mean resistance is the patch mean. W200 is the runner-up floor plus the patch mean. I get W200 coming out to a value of 28.8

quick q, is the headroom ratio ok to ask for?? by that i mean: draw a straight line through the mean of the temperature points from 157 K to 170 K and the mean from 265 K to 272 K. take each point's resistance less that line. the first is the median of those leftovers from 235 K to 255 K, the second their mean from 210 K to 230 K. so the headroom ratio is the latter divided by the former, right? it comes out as 0.0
